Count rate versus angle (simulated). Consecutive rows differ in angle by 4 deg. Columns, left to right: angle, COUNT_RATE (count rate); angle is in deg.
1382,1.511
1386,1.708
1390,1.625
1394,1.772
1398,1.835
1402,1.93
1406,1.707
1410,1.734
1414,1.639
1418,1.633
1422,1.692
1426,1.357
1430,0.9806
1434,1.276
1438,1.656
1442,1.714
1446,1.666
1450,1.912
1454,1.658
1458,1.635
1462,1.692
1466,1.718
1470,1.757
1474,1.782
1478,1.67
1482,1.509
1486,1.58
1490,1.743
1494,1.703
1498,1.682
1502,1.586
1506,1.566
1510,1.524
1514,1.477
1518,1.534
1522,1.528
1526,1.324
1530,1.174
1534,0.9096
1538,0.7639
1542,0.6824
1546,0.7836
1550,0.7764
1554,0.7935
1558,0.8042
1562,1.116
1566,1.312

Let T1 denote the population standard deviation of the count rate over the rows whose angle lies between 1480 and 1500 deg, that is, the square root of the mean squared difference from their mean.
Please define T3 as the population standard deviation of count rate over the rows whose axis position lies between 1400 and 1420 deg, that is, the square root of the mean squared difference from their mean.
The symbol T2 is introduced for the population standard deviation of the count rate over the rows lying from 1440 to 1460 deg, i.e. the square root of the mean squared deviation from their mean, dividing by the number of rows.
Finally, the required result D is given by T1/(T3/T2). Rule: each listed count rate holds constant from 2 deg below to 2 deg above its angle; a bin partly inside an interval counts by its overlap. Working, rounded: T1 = 0.086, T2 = 0.10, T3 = 0.11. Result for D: 0.08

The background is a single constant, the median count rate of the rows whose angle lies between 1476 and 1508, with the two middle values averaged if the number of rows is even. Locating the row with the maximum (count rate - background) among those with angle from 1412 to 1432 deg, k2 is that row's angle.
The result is 1422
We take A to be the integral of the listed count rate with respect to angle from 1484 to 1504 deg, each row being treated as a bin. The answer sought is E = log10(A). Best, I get 1.52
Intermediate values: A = 33.2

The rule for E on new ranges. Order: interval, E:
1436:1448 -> 1.30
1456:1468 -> 1.30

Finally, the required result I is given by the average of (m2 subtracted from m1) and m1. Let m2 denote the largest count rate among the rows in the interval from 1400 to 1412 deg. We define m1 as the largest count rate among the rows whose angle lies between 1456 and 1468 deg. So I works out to 0.75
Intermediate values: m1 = 1.718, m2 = 1.93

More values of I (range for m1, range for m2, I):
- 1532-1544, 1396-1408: -0.06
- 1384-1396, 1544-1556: 1.38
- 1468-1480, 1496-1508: 0.94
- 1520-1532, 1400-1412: 0.56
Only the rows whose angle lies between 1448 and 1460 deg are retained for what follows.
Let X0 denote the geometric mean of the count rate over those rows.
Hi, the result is 1.73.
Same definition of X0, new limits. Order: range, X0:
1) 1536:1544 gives 0.72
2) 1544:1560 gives 0.79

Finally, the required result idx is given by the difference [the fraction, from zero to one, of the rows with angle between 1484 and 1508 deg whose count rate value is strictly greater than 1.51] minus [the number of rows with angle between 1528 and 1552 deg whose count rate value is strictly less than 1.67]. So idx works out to -5.0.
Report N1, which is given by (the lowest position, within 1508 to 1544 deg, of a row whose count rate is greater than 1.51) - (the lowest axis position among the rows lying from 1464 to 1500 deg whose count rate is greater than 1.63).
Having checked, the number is 44 deg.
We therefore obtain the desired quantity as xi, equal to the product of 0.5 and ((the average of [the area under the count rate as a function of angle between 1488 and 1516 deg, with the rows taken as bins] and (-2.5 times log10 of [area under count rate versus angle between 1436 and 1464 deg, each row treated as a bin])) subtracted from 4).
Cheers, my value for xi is -8.2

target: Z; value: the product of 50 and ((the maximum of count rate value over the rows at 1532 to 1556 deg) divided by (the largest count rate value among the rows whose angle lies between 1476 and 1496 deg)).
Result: 26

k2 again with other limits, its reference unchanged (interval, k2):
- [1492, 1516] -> 1494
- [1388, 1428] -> 1402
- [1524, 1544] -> 1526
